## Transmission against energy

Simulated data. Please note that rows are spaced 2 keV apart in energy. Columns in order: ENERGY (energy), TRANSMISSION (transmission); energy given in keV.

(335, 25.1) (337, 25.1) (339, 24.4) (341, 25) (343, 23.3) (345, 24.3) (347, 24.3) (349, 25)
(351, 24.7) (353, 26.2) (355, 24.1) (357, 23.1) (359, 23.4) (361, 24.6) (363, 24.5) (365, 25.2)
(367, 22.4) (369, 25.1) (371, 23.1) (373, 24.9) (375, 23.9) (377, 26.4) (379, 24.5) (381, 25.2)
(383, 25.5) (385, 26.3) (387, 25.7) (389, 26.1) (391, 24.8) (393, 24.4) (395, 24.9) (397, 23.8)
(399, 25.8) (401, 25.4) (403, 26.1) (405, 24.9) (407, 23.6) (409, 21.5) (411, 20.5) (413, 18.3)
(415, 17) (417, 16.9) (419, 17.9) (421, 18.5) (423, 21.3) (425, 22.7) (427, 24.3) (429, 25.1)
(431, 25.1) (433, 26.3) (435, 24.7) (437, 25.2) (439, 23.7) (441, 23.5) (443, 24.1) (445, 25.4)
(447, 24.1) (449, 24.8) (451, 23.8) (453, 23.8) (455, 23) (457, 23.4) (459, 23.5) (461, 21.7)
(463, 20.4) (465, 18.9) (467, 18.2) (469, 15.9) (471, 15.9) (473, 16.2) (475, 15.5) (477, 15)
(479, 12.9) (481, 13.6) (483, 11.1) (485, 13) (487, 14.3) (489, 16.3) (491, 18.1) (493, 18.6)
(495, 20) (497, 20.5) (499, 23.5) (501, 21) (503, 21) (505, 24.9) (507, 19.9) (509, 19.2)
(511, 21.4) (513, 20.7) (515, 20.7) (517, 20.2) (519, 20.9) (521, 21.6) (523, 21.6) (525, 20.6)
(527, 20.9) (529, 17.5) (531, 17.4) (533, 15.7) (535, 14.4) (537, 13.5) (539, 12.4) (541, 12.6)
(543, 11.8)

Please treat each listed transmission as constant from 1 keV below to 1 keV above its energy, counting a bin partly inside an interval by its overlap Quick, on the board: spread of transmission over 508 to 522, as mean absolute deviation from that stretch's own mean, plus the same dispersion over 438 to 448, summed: 1.1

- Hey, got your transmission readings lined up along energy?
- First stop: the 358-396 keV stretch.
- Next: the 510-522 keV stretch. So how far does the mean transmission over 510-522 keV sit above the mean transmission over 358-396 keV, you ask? -4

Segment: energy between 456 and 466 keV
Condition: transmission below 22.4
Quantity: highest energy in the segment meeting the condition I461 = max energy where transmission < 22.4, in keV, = 465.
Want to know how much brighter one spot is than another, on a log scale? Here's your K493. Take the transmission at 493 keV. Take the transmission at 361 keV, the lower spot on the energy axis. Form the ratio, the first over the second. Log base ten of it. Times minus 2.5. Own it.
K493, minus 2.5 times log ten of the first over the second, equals 0.30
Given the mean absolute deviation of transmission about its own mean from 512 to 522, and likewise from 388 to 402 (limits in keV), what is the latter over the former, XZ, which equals 1.84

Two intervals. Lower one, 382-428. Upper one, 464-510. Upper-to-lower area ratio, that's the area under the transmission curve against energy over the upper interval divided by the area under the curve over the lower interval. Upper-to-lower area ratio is 0.77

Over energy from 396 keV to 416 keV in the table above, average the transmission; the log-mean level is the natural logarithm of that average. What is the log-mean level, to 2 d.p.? 3.12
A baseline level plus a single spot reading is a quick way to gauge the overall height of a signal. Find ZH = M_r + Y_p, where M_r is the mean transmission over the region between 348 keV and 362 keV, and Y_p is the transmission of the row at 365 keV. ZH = 50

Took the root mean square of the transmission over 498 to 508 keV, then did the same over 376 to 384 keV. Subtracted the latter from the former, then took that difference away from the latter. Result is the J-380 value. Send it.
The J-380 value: 29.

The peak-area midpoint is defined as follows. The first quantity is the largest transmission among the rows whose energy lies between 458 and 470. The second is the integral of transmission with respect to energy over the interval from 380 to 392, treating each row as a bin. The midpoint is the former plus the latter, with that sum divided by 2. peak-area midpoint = 165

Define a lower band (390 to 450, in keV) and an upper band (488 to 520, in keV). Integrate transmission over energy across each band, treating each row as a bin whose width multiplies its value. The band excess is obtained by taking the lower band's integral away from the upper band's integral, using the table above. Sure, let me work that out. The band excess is -735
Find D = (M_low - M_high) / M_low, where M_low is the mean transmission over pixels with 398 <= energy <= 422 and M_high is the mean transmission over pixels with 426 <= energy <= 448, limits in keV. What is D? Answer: -0.16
